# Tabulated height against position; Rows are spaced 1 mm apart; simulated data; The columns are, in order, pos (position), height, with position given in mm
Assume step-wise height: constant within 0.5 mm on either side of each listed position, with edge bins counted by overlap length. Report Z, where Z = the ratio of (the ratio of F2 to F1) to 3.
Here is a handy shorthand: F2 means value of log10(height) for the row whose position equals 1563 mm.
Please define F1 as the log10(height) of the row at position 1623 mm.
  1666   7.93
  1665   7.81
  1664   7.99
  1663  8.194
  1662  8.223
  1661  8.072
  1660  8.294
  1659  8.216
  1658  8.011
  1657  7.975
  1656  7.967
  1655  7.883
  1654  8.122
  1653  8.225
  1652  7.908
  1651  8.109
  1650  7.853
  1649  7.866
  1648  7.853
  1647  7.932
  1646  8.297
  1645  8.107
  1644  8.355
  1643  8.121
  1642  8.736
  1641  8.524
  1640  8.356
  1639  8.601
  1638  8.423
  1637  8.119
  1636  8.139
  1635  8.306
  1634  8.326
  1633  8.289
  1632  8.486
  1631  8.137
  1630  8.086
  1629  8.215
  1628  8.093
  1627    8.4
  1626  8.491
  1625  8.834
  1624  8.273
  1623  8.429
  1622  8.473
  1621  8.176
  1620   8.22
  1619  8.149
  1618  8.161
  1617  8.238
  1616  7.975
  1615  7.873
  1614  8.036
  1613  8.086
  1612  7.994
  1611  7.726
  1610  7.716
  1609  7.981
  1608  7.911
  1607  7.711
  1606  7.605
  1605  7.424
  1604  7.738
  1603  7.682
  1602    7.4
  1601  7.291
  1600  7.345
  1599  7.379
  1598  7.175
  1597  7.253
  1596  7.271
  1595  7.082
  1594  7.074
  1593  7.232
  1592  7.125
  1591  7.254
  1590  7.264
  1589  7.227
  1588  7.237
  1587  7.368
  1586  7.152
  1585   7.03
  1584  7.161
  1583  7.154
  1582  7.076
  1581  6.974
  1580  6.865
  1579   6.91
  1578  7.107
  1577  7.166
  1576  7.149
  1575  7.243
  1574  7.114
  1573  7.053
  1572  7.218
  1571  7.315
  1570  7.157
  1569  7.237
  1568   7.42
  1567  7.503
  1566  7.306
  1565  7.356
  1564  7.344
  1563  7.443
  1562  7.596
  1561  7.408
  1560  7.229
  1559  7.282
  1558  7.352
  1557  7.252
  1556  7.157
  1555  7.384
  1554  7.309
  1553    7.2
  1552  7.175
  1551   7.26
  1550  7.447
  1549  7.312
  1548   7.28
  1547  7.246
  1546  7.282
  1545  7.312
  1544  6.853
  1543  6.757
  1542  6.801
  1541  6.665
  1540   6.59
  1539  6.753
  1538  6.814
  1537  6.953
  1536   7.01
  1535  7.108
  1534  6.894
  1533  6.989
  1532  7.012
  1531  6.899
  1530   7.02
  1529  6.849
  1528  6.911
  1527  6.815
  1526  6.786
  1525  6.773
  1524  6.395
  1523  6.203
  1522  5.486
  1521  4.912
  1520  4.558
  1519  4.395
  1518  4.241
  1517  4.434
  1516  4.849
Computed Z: 0.314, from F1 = 0.926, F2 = 0.87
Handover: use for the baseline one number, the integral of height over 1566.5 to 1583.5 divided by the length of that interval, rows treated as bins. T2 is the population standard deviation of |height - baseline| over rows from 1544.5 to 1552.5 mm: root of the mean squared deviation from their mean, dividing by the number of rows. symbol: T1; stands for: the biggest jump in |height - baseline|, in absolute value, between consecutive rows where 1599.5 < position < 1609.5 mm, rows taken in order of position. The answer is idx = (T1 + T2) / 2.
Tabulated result 0.19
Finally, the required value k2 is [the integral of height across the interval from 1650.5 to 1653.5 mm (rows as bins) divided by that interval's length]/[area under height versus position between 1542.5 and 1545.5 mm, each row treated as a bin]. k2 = 0.386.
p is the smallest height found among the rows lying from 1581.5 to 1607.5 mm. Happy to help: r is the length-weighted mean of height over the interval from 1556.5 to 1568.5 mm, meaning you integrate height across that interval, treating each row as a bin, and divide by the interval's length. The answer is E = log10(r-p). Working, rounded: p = 7.03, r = 7.37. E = -0.46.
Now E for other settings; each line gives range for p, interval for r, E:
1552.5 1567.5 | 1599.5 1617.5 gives -0.22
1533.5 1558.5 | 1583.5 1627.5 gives 0.04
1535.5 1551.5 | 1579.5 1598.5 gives -0.25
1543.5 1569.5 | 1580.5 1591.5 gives -0.50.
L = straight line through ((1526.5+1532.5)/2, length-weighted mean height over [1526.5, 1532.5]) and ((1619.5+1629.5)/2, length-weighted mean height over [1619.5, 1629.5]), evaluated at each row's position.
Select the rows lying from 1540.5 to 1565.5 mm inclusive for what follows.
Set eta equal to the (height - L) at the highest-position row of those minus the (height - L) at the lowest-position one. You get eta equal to 0.33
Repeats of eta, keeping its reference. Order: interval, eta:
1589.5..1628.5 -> 0.25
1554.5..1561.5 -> -0.07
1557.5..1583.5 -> -0.58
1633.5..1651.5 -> -0.48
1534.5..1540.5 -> -0.59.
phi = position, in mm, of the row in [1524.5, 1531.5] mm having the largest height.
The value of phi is 1530 mm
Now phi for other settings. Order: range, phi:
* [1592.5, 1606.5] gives 1604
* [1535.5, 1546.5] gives 1545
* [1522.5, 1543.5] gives 1535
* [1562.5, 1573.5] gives 1567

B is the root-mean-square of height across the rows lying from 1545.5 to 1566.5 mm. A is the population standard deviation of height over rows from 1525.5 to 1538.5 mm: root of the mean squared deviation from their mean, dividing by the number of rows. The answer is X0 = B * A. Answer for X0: 0.68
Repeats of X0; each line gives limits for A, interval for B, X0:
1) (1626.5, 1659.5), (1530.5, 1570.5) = 1.59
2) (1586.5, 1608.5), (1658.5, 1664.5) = 1.81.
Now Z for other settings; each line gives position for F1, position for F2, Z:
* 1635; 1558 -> 0.314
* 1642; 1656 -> 0.319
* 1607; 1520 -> 0.248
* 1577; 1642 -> 0.367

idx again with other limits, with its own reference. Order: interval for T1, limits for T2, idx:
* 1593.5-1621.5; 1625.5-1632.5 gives 0.24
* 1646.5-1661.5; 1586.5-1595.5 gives 0.18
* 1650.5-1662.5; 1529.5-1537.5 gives 0.19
